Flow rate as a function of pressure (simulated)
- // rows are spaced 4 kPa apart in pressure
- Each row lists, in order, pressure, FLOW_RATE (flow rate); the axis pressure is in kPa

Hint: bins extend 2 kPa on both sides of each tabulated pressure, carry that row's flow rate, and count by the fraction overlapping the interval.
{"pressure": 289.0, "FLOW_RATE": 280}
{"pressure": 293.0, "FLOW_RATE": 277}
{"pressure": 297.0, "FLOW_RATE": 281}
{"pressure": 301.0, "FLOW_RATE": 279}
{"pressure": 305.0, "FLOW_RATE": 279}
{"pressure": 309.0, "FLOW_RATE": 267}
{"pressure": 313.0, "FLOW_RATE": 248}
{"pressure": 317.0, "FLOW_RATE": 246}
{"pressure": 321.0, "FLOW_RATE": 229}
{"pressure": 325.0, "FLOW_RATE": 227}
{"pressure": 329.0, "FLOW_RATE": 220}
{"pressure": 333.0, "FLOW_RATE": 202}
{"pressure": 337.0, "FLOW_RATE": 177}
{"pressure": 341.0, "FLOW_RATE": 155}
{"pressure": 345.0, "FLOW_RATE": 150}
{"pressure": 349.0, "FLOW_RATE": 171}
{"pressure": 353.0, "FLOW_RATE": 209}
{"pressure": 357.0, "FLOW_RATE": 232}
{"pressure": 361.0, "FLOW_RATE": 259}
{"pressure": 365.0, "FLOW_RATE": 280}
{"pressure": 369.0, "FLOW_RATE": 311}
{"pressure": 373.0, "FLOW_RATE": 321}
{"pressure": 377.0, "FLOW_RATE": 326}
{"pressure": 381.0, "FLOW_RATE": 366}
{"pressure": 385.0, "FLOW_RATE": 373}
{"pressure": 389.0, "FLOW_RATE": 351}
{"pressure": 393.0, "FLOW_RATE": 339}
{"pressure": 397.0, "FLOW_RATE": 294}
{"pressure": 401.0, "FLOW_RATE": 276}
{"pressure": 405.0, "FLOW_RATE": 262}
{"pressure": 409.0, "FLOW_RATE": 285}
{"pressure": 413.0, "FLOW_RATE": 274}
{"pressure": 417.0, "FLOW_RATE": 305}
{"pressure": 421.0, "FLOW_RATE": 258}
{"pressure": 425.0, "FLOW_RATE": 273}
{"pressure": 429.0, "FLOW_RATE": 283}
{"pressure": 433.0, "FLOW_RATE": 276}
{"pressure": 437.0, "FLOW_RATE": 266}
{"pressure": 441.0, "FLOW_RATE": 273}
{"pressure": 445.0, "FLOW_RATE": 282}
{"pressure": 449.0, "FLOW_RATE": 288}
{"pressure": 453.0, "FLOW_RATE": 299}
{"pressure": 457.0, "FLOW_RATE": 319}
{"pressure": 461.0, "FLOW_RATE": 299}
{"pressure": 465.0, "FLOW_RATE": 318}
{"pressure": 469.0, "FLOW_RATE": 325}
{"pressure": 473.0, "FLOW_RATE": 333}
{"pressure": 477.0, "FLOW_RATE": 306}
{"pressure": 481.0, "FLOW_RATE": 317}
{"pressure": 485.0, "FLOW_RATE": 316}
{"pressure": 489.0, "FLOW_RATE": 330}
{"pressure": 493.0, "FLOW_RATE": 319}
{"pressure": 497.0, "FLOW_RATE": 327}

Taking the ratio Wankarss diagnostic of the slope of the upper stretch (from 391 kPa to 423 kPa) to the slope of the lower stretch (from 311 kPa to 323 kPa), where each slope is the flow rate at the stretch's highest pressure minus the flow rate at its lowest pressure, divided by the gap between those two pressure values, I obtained 1.2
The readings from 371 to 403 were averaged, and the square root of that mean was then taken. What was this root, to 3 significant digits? 18.2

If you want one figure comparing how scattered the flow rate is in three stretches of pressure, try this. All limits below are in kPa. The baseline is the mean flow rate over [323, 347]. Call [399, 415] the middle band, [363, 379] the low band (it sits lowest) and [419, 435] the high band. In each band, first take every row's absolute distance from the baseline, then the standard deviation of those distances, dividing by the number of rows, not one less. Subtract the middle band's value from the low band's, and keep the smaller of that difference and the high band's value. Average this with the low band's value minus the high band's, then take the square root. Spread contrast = 3.0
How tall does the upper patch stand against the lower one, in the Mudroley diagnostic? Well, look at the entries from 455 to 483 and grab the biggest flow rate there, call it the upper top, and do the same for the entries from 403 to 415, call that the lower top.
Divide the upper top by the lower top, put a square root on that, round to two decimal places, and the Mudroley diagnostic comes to 1.08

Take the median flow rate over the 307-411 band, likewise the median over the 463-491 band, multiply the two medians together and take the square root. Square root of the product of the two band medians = 288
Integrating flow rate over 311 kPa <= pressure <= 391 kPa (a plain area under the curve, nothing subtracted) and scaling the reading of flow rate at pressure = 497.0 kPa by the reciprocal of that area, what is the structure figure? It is 0.0162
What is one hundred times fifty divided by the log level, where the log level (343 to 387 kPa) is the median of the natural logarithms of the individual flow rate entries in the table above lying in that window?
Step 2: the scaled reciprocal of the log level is 887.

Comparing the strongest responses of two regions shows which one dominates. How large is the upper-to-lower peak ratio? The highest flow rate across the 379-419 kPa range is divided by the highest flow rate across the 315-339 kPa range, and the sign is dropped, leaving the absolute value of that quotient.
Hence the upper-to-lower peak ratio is 1.52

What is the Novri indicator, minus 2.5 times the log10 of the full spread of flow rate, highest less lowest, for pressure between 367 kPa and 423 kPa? -5.15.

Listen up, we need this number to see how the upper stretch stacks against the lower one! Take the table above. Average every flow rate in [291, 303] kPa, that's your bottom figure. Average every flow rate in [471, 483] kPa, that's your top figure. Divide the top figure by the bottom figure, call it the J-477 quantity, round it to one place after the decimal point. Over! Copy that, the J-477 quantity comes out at 1.1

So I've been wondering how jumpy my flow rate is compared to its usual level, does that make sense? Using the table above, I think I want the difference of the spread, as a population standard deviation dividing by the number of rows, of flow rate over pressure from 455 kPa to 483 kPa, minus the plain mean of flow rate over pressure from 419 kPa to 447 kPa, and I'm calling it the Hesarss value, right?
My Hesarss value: -263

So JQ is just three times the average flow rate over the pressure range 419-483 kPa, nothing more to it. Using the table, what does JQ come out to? 884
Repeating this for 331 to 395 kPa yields 792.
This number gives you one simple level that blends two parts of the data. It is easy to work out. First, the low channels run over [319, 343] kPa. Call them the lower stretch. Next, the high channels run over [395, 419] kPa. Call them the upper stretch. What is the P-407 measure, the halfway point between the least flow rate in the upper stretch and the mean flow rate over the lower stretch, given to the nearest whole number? 232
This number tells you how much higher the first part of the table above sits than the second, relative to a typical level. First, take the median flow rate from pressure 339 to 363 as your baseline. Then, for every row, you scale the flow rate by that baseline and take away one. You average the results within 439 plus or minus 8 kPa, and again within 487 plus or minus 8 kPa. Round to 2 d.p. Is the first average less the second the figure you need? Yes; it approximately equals -0.24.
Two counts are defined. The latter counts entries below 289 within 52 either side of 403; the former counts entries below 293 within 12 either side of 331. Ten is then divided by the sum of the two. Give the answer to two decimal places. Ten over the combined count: 0.45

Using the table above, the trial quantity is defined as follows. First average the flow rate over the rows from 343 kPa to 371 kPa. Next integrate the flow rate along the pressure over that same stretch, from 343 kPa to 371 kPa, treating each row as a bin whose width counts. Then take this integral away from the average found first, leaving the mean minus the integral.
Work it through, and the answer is -6218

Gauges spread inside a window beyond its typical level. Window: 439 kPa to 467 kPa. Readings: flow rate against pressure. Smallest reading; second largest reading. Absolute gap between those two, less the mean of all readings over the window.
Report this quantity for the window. -252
